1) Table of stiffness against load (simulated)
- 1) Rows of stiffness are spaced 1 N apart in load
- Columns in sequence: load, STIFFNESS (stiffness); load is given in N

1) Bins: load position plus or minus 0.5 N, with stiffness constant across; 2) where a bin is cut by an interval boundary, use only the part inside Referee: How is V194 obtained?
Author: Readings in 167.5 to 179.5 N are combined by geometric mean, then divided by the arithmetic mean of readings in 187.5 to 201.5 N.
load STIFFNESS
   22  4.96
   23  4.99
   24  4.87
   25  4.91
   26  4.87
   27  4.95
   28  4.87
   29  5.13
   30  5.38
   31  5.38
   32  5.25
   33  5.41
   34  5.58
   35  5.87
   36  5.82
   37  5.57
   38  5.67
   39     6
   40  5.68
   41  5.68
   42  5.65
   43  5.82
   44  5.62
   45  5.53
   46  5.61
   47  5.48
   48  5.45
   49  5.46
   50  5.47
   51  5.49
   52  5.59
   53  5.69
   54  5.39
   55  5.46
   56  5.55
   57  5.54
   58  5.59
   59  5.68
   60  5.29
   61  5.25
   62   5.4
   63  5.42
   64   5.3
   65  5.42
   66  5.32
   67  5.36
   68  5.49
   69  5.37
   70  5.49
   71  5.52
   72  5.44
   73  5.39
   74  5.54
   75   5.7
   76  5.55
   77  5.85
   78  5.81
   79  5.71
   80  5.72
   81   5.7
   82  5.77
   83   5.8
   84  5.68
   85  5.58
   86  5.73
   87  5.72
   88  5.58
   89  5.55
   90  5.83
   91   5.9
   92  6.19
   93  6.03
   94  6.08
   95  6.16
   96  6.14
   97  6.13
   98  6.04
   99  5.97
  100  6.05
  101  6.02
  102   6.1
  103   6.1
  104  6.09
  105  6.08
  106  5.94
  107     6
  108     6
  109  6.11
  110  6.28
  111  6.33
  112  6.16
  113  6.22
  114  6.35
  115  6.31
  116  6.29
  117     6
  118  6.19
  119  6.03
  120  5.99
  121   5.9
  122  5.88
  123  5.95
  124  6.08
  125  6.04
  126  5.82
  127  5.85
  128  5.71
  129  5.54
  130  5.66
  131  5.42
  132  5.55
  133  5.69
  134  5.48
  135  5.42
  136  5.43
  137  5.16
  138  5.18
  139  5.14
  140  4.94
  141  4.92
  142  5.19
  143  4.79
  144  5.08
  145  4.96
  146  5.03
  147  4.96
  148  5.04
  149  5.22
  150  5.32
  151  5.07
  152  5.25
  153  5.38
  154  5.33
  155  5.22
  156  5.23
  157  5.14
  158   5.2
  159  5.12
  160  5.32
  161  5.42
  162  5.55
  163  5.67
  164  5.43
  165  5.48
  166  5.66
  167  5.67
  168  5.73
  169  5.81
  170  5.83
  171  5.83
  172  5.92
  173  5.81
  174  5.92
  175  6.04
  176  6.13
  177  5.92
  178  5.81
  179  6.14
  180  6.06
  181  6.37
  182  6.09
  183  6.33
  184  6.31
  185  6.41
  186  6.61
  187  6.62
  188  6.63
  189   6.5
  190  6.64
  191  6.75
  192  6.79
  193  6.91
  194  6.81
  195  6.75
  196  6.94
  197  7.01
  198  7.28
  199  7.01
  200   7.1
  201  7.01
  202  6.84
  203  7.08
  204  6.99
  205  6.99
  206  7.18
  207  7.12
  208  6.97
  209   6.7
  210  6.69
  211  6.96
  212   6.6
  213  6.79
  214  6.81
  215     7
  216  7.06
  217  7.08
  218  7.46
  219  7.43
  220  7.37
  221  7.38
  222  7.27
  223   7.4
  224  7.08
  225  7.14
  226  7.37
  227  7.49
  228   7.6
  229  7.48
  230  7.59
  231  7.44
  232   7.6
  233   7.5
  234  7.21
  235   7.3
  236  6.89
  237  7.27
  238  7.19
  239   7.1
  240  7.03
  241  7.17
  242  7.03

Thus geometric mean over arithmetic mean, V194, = 0.86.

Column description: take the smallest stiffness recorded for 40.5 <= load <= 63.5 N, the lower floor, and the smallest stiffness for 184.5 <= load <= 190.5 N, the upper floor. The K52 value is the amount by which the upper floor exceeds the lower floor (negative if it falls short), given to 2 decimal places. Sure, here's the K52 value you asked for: 1.16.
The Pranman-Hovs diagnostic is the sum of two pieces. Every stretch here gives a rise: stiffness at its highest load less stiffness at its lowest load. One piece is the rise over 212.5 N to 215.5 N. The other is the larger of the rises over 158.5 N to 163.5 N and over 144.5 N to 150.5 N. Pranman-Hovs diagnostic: 0.76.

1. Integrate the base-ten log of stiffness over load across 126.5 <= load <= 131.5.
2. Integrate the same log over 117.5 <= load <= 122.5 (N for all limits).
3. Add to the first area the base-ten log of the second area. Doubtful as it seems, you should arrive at 4.34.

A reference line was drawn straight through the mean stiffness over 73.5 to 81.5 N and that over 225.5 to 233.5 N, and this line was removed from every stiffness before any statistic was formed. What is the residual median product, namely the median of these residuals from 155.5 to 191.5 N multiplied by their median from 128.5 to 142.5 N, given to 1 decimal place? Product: 0.9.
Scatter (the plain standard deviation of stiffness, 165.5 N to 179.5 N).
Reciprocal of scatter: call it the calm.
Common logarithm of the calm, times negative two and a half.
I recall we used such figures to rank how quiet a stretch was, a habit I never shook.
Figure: -2.1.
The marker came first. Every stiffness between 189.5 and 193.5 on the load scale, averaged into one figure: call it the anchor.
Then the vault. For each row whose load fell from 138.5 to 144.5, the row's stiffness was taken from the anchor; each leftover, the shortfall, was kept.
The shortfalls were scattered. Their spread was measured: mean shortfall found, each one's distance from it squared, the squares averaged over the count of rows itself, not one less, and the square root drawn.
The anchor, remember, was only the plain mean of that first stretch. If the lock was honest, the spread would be 0.139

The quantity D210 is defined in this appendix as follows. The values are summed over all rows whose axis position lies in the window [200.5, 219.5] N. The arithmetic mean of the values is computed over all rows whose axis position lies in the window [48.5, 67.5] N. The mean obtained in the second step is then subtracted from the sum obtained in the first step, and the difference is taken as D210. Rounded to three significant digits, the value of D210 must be 127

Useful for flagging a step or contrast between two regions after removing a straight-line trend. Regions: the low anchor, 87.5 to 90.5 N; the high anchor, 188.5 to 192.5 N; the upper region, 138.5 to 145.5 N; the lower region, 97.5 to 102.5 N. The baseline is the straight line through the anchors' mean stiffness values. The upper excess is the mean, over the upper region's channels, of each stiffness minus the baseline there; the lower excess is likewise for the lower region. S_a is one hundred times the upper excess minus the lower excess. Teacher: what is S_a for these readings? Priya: -145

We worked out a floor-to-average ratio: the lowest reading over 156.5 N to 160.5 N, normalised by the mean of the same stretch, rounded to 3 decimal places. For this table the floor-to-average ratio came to 0.986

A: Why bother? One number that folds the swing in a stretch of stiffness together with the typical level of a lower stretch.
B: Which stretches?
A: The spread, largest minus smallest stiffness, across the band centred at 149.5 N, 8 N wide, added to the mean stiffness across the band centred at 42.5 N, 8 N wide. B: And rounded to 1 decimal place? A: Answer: 6.1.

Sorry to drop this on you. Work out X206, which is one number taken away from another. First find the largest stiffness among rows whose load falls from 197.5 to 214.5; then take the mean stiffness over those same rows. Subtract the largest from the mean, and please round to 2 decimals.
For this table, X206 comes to -0.33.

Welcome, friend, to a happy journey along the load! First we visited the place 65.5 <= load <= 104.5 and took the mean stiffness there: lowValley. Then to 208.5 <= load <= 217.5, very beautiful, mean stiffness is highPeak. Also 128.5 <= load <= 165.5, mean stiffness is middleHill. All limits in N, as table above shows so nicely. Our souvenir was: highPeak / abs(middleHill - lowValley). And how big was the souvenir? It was 13.5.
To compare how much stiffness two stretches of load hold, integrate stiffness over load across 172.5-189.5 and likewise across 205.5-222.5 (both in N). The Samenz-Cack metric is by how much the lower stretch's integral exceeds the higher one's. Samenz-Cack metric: -14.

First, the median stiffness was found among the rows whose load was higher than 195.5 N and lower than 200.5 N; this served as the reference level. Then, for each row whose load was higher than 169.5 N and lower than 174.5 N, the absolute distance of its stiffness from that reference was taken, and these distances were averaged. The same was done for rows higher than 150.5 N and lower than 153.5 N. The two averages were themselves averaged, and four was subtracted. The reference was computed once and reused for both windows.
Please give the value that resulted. -2.54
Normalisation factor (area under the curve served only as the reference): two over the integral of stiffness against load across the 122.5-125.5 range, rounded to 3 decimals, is 0.111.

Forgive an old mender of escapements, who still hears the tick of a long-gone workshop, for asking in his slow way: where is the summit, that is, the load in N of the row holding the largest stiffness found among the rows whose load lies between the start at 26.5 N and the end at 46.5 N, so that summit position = 39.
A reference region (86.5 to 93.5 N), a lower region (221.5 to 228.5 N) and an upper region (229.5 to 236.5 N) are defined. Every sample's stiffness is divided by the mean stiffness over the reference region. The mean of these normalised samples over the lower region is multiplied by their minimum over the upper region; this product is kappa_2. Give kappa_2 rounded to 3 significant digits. 1.49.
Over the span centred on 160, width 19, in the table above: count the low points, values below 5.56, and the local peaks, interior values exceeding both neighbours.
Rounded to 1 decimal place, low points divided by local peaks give 3.5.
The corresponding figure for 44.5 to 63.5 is 3.5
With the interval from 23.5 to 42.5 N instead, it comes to 2.5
